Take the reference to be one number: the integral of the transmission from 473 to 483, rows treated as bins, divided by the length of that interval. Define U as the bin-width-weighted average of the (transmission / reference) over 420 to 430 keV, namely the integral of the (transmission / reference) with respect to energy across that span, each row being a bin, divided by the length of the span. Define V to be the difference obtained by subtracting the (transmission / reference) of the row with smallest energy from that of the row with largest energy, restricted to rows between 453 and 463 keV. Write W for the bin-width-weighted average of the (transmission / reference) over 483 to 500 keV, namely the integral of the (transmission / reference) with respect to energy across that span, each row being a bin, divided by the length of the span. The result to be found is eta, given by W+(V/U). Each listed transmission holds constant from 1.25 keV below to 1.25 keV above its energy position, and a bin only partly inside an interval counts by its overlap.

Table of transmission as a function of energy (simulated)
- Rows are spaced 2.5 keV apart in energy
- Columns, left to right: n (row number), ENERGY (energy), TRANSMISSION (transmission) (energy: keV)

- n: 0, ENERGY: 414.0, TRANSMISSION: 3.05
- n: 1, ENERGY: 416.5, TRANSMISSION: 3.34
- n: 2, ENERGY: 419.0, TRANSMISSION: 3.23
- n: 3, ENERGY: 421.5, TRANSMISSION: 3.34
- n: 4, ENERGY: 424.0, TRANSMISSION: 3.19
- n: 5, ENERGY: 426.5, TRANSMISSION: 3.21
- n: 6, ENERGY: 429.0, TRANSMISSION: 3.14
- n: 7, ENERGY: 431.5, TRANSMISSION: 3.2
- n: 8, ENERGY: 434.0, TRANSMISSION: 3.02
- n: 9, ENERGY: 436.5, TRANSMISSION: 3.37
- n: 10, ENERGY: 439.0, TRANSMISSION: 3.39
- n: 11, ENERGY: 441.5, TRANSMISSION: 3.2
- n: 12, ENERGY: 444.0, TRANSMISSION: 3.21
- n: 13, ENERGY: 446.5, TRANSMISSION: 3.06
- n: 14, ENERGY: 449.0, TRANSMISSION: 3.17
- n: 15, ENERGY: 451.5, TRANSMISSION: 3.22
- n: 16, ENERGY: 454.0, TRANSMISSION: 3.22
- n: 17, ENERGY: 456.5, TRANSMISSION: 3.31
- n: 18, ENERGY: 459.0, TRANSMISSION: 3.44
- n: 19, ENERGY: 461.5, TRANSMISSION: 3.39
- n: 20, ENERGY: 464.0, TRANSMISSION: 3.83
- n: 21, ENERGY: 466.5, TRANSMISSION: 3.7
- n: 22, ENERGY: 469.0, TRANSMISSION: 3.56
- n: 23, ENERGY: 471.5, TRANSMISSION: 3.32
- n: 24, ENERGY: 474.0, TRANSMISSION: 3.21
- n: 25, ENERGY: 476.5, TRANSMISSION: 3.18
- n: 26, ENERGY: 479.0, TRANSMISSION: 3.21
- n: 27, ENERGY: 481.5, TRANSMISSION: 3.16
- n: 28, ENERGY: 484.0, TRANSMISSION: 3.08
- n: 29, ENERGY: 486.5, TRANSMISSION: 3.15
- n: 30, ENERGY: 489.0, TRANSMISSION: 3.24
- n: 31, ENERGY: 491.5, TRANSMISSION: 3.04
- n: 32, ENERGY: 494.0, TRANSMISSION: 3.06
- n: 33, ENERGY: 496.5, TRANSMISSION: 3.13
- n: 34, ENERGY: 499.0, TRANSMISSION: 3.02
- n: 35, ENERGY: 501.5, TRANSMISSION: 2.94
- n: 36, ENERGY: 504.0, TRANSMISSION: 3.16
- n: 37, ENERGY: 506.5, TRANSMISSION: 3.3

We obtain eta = 1.03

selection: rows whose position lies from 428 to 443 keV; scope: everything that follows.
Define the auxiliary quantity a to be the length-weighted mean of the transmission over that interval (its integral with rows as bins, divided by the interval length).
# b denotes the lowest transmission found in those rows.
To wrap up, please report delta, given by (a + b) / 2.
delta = 3.12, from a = 3.22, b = 3.02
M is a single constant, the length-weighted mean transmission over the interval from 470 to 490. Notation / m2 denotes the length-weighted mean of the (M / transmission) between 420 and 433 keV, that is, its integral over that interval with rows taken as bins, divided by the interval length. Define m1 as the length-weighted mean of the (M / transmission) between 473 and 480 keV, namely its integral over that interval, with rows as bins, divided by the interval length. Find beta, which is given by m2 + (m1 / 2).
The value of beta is 1.50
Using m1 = 1.00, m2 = 1.00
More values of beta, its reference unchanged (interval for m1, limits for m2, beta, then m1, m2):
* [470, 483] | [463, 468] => 1.35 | 0.99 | 0.85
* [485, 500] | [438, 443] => 1.49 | 1.03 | 0.97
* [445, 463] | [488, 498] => 1.52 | 0.98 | 1.03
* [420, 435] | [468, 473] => 1.44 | 1.00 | 0.94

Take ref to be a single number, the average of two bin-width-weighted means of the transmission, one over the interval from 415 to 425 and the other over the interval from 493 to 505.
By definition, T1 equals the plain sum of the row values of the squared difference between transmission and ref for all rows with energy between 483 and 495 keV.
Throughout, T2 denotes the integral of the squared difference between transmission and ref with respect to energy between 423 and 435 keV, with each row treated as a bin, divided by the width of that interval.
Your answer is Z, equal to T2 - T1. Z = -0.04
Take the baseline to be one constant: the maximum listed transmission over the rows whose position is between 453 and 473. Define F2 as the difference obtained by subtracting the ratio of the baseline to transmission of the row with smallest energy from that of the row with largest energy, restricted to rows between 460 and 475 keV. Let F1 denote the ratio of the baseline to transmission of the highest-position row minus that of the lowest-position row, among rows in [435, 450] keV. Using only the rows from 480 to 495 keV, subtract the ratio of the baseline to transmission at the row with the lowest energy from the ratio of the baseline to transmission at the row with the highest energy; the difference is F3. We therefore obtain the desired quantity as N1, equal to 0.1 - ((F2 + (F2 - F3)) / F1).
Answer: -1.1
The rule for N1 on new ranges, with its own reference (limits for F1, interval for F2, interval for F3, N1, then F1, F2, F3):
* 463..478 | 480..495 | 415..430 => 0.1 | 0.20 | 0.04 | 0.073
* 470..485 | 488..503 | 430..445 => -2.6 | 0.09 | 0.12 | -0.004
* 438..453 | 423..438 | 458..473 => 2.9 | 0.06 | -0.06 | 0.040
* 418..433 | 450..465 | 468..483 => 46.4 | 0.01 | -0.19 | 0.136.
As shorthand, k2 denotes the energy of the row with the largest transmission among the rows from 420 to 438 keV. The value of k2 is 436.5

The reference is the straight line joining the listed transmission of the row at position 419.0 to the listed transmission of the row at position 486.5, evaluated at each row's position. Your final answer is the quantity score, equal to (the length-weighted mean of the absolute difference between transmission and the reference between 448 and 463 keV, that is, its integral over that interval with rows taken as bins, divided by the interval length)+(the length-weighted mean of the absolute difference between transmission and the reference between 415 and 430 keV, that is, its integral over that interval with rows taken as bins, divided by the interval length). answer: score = 0.18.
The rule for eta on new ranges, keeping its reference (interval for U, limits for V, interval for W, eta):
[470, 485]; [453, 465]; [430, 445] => 1.20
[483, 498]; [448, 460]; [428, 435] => 1.07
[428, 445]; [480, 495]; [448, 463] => 1.01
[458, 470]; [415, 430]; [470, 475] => 0.97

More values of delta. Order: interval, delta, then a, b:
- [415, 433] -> 3.19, 3.23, 3.14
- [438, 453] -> 3.13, 3.21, 3.06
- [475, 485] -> 3.12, 3.16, 3.08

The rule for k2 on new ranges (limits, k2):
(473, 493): 489.0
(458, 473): 464.0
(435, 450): 439.0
